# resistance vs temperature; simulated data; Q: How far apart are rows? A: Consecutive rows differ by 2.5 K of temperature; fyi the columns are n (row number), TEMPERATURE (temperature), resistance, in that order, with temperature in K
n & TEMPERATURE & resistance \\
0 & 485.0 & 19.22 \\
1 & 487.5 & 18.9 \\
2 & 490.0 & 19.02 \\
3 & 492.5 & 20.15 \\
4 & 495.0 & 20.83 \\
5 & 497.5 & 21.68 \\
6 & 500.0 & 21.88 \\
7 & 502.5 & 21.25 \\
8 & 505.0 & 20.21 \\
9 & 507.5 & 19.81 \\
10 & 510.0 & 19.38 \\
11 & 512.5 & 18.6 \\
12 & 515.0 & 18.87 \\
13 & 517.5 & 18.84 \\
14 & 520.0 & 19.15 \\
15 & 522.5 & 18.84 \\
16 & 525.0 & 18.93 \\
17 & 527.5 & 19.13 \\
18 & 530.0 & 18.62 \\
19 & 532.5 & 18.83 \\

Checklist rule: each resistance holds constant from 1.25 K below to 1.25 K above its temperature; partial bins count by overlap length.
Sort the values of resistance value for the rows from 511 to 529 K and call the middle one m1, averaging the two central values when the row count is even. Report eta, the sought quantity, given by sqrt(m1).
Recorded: 4.34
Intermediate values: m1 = 18.9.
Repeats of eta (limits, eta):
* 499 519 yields 4.43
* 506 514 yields 4.40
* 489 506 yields 4.56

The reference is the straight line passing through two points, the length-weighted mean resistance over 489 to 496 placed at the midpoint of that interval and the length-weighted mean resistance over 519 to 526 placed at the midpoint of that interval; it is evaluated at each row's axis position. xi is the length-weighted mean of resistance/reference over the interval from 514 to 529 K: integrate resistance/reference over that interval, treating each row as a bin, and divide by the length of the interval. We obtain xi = 1.00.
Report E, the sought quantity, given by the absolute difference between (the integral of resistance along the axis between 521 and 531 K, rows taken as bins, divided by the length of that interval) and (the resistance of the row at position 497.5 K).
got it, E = 2.8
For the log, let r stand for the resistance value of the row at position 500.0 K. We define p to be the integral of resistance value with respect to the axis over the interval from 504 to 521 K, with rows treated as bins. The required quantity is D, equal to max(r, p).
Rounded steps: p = 327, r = 21.88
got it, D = 327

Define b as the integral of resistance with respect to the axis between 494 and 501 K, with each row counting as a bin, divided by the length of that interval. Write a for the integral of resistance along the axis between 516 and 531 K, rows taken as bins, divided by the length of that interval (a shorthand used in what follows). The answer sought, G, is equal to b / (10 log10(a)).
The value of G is 1.681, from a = 18.9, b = 21.5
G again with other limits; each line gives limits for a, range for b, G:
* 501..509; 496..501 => 1.658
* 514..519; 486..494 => 1.521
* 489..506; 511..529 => 1.436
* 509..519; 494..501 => 1.682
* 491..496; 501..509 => 1.560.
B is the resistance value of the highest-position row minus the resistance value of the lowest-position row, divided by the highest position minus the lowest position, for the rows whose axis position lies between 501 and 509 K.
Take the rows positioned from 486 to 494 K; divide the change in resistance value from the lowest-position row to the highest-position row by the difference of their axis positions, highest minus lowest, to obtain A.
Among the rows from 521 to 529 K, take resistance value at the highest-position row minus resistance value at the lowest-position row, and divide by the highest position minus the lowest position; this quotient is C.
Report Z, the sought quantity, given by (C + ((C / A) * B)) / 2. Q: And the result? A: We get -0.004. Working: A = 0.25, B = -0.288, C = 0.06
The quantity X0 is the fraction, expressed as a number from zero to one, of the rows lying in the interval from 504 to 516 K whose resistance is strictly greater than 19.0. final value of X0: 0.60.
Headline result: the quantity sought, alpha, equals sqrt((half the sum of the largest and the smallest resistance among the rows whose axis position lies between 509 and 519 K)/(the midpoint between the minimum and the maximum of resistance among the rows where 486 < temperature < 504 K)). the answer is 0.97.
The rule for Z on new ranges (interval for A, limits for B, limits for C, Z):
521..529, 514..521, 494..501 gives 0.206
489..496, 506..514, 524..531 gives -0.010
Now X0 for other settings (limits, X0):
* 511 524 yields 0.20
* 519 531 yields 0.40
